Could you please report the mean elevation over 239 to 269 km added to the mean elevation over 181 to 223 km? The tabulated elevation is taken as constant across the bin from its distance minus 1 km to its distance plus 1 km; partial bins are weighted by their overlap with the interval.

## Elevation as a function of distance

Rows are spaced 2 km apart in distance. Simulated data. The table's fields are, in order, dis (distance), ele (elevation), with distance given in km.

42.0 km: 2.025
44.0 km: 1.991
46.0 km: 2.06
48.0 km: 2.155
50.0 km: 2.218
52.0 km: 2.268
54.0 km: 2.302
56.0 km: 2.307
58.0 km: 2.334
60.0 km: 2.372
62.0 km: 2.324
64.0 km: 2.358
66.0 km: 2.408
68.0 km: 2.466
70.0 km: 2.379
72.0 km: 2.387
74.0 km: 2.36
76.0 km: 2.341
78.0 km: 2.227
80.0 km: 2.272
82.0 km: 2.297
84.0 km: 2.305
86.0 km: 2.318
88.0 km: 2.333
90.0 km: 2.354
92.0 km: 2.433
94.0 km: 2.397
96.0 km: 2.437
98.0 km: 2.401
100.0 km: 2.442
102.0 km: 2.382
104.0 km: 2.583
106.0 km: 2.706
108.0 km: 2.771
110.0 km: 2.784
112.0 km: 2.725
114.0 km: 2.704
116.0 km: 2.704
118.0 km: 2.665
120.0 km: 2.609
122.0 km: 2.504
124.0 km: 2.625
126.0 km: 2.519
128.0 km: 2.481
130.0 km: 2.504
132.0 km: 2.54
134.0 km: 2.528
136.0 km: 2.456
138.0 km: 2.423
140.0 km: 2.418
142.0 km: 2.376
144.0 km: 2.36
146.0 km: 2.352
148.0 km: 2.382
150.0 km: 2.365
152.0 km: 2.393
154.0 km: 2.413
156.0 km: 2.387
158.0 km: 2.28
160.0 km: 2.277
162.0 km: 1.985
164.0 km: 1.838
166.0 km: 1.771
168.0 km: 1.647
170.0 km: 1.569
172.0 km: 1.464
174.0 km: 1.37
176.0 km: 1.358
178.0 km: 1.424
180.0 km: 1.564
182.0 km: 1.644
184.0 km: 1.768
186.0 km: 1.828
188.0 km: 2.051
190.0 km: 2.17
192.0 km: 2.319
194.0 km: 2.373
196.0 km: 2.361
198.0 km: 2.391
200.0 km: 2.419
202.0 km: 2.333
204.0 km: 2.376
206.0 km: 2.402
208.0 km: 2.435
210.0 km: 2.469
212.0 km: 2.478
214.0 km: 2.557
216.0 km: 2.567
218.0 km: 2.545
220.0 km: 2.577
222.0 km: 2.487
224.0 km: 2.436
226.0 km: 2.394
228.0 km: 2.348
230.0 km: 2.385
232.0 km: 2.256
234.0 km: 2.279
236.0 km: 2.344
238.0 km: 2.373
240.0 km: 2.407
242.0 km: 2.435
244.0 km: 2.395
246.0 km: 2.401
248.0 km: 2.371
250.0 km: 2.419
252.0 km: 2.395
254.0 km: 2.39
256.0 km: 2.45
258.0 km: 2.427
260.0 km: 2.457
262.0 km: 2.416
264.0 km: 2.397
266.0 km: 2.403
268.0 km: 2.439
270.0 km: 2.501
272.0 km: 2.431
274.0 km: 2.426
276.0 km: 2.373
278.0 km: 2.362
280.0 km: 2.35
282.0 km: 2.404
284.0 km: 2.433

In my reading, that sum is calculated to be 4.73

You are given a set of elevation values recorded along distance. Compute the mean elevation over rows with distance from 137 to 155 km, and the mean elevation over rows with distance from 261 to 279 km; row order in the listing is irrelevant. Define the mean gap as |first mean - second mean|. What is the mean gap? 0.03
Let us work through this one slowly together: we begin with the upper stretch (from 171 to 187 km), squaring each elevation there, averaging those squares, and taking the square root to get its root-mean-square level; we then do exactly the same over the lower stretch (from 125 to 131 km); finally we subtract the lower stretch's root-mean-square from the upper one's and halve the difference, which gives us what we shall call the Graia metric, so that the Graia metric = -0.47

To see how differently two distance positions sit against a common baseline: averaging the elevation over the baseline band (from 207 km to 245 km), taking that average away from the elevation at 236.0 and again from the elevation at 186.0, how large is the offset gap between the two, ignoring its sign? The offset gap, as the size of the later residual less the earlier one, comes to 0.52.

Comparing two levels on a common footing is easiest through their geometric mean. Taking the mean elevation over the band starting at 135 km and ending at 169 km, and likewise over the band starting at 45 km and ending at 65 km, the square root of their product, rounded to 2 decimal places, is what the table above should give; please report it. 2.26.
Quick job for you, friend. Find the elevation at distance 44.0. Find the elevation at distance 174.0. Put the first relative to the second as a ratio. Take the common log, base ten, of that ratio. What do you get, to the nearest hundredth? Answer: 0.16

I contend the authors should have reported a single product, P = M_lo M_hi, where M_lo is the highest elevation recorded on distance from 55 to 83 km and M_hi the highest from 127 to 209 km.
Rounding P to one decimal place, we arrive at 6.3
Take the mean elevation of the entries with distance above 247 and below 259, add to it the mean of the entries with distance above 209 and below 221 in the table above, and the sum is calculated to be 4.94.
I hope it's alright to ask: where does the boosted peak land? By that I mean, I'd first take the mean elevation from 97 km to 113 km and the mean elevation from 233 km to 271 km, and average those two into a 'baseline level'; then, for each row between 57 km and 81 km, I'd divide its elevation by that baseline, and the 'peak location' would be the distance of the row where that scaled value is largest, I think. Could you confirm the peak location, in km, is 68.0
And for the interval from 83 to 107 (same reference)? 106.0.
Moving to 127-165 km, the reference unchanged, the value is 132.0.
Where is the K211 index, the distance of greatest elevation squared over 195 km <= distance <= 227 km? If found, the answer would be 220.0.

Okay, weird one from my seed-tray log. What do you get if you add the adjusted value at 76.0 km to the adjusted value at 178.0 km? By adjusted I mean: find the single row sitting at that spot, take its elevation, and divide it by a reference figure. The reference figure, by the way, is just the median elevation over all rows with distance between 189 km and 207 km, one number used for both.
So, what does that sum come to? 1.59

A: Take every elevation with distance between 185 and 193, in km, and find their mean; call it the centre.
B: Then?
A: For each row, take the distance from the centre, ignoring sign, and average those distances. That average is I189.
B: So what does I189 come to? 0.15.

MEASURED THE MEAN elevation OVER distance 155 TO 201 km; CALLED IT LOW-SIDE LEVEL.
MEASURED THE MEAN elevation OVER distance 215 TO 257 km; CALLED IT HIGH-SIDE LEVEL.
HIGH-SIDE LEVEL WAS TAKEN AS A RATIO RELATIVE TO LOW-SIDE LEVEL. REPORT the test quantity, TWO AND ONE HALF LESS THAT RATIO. 1.25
